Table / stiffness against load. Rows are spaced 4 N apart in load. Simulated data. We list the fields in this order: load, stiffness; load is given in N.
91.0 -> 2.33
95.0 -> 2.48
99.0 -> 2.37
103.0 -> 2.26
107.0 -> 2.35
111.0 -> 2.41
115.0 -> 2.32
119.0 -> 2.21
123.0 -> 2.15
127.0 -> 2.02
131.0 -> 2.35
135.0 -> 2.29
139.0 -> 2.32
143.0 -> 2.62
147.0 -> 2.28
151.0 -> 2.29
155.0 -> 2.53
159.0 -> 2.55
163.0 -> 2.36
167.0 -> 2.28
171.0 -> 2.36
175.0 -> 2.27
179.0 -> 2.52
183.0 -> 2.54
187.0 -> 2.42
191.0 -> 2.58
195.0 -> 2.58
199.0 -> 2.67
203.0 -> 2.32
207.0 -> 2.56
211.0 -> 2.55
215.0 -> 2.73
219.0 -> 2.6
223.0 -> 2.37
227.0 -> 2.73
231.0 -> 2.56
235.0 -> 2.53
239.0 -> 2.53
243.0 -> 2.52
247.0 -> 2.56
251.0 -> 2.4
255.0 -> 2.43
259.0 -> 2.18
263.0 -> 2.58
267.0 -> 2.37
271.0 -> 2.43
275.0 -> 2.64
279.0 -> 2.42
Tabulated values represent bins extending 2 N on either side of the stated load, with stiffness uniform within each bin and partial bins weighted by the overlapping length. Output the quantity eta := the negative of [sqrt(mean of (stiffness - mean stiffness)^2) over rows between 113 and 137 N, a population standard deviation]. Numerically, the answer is -0.113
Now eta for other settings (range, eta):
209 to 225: -0.129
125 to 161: -0.172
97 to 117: -0.050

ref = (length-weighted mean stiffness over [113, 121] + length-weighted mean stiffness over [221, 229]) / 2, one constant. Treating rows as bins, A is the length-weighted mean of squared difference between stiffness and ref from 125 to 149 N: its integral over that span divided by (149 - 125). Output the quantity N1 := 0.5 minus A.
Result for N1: 0.461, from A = 0.039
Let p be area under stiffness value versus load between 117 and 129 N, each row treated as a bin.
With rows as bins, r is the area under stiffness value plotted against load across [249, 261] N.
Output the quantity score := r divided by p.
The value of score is 1.10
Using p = 25.5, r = 28.0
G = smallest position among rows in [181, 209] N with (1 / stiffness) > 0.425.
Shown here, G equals 203.0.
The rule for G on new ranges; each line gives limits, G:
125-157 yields 127.0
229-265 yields 259.0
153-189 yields 167.0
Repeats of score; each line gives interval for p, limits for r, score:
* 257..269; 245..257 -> 1.04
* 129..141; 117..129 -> 0.92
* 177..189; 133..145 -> 0.97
